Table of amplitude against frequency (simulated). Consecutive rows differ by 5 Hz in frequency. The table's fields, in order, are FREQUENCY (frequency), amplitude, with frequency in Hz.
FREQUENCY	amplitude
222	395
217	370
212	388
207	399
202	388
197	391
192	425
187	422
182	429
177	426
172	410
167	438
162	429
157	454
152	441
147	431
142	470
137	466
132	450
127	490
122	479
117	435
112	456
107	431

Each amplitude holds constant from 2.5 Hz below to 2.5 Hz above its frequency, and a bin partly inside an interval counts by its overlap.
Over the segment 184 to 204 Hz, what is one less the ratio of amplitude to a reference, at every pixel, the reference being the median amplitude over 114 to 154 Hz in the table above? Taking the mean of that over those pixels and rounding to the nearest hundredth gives 0.11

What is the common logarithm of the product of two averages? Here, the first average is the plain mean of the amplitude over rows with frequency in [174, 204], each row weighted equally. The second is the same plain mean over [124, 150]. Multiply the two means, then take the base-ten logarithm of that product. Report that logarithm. 5.28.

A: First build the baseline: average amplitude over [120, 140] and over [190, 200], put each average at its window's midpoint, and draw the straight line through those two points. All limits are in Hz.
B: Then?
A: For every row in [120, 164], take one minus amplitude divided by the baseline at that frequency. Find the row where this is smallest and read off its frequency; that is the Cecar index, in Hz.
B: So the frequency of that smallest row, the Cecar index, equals 127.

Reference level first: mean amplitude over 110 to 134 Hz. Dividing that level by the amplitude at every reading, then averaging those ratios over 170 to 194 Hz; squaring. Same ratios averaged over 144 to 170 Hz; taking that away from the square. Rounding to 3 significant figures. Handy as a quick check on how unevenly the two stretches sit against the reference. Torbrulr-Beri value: 0.143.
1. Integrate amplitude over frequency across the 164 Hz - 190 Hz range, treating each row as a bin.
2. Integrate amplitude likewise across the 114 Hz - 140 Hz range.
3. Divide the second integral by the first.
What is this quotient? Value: 1.09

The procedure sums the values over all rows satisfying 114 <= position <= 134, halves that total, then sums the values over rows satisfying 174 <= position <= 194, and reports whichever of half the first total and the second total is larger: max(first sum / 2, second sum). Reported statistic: 1702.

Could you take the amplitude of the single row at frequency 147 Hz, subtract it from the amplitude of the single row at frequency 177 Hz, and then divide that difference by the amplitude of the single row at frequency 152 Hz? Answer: -0.01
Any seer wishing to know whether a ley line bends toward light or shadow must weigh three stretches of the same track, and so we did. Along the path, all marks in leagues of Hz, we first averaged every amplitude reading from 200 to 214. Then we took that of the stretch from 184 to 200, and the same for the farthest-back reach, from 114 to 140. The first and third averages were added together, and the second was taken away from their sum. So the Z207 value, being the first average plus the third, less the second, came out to 443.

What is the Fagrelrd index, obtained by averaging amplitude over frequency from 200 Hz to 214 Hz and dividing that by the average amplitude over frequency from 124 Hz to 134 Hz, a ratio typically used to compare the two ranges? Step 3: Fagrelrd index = 0.83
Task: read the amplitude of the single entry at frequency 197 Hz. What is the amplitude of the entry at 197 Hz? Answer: 391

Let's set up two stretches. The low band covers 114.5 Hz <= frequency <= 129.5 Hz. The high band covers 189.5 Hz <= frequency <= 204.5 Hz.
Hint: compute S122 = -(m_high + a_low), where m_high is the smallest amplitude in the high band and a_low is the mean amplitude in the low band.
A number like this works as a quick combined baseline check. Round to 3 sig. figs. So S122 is -856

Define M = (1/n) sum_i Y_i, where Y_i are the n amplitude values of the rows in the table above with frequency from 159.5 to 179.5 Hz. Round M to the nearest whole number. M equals 426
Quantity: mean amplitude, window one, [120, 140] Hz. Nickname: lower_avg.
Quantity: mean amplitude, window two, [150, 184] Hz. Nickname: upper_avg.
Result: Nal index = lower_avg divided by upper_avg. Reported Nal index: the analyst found 1.09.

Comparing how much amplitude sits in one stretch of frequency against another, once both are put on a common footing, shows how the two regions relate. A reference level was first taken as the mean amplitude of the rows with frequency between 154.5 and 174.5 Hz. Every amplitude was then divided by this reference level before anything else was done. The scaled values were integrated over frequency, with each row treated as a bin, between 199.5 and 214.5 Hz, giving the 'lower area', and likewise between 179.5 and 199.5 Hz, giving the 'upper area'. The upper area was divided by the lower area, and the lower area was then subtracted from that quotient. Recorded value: -12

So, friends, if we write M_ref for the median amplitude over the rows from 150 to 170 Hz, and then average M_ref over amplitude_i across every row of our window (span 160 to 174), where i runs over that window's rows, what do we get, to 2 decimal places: 1.03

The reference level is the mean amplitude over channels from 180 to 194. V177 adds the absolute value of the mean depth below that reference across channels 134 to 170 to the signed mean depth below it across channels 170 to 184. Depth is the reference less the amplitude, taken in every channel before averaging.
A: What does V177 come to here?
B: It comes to 25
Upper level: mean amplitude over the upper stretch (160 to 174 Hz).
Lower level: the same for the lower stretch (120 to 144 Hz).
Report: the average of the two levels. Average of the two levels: 448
